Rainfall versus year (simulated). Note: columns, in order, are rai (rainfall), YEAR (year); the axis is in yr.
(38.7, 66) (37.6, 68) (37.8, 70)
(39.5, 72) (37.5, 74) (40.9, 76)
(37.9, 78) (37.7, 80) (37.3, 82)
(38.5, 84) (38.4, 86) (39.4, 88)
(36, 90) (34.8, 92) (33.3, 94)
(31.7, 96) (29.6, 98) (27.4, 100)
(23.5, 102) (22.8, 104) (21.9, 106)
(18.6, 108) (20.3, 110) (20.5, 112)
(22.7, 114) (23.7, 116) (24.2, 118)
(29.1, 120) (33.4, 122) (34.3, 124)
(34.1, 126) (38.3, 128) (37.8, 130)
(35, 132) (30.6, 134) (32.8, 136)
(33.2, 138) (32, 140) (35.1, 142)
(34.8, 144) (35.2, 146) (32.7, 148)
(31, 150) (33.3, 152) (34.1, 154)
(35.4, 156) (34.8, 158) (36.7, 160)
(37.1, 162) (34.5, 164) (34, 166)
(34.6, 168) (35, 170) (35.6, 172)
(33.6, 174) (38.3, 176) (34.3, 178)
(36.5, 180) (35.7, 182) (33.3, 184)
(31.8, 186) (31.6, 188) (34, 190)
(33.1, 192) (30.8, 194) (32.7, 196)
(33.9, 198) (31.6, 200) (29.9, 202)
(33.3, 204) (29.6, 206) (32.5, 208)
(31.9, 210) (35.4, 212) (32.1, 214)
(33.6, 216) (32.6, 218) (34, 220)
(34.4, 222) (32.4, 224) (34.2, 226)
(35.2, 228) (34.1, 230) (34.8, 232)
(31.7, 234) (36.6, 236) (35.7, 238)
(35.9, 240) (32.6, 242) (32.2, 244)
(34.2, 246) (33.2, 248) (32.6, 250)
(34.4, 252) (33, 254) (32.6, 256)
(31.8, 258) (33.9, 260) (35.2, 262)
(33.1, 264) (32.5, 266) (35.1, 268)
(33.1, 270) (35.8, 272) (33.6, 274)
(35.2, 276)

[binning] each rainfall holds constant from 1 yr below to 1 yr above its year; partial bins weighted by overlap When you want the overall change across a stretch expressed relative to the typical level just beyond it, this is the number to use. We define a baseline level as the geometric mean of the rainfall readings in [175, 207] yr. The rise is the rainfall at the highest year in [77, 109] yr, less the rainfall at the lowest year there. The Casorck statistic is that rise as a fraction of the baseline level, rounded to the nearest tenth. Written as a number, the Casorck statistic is -0.6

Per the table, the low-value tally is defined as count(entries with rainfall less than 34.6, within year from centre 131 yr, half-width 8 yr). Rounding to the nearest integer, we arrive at 5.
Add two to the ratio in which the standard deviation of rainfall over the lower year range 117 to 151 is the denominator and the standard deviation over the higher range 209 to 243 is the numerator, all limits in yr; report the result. 2.46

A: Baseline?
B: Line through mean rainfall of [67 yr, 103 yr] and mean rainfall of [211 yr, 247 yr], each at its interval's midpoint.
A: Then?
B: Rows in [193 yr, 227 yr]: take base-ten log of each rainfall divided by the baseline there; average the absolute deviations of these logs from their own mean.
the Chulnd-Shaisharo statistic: 0.0167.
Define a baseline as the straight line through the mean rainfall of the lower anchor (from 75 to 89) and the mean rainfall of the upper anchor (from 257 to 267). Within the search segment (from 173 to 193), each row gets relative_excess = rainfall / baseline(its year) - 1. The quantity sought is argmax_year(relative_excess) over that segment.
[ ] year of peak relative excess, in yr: 176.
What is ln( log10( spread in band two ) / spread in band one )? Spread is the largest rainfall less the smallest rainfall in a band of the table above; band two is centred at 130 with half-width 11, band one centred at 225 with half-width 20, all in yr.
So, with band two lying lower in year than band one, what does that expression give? -2.0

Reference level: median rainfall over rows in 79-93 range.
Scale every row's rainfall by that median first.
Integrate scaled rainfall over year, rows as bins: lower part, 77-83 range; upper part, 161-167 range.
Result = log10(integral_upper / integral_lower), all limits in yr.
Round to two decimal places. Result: -0.03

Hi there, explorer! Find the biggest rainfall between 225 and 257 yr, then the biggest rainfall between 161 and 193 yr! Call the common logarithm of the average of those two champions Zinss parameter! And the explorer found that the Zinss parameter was 1.573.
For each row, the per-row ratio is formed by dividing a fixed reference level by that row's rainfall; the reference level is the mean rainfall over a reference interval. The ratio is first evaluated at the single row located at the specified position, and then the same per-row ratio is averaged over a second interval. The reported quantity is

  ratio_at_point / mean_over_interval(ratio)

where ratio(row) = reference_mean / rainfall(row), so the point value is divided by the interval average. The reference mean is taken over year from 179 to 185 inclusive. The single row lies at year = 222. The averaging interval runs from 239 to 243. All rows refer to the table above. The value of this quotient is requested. 0.99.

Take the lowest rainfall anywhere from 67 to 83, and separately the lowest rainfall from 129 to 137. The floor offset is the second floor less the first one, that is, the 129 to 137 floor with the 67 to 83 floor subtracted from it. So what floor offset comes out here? -7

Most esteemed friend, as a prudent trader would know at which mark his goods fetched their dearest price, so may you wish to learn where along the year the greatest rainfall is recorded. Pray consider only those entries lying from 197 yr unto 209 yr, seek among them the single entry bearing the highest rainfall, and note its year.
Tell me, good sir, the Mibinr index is 198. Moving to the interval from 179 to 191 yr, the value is 180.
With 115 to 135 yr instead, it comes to 128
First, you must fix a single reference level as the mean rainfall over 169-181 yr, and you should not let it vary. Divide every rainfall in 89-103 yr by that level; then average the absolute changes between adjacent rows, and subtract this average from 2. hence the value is 1.94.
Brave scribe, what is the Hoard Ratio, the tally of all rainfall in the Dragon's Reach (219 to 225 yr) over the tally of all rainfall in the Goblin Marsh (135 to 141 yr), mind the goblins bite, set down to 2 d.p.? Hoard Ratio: 1.03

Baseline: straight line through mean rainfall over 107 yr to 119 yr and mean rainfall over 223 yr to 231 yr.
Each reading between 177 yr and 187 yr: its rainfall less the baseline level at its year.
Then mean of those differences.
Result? 5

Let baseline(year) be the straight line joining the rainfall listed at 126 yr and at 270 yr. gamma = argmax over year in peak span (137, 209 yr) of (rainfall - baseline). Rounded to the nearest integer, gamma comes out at 176 yr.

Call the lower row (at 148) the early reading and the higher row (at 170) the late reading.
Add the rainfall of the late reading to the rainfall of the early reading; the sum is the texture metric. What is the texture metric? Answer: 67.7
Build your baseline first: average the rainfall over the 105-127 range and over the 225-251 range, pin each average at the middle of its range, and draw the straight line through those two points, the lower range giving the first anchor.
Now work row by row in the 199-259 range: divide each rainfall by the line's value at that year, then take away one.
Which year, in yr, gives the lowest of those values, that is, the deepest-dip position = 258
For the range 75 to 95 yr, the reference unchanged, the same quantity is 94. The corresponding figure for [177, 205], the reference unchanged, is 202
